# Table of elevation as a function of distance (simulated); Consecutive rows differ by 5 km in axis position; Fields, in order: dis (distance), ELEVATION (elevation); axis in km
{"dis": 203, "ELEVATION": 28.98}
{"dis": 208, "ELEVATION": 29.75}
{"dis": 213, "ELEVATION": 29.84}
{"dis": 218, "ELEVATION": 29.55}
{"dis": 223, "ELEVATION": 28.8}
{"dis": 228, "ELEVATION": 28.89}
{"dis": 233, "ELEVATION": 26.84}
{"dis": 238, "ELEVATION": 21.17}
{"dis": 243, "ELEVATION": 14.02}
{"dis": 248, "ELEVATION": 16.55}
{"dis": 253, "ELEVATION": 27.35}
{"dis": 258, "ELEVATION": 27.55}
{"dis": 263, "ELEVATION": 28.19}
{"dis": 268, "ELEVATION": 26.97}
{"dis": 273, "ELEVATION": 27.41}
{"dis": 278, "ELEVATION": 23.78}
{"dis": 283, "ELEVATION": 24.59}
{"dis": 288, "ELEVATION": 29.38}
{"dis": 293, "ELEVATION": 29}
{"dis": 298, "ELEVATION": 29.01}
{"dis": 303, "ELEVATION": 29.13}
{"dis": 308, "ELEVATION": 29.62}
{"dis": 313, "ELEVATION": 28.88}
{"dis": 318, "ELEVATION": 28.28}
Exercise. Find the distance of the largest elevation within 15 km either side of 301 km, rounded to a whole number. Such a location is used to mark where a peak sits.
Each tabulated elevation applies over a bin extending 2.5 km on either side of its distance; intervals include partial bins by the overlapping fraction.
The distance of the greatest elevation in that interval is 308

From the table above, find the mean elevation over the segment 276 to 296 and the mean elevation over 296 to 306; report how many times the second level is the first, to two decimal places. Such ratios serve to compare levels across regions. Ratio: 1.09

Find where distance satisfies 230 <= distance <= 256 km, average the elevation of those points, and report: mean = 21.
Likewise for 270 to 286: 25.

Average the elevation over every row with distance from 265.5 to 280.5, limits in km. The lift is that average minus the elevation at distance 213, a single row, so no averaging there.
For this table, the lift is -3.8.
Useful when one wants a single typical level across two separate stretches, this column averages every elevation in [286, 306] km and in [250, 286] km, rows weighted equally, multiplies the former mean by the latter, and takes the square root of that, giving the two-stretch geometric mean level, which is 27.8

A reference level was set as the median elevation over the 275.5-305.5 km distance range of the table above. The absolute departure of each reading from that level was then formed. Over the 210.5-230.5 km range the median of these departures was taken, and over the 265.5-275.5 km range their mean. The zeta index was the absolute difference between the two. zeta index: 1.4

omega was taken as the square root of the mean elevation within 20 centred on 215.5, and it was 5.4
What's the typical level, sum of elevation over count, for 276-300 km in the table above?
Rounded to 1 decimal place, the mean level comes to 27.2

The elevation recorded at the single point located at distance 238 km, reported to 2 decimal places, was 21.17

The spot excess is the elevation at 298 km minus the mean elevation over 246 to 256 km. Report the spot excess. 7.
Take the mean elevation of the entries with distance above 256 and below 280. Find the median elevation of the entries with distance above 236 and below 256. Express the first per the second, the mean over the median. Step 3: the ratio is 1.42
